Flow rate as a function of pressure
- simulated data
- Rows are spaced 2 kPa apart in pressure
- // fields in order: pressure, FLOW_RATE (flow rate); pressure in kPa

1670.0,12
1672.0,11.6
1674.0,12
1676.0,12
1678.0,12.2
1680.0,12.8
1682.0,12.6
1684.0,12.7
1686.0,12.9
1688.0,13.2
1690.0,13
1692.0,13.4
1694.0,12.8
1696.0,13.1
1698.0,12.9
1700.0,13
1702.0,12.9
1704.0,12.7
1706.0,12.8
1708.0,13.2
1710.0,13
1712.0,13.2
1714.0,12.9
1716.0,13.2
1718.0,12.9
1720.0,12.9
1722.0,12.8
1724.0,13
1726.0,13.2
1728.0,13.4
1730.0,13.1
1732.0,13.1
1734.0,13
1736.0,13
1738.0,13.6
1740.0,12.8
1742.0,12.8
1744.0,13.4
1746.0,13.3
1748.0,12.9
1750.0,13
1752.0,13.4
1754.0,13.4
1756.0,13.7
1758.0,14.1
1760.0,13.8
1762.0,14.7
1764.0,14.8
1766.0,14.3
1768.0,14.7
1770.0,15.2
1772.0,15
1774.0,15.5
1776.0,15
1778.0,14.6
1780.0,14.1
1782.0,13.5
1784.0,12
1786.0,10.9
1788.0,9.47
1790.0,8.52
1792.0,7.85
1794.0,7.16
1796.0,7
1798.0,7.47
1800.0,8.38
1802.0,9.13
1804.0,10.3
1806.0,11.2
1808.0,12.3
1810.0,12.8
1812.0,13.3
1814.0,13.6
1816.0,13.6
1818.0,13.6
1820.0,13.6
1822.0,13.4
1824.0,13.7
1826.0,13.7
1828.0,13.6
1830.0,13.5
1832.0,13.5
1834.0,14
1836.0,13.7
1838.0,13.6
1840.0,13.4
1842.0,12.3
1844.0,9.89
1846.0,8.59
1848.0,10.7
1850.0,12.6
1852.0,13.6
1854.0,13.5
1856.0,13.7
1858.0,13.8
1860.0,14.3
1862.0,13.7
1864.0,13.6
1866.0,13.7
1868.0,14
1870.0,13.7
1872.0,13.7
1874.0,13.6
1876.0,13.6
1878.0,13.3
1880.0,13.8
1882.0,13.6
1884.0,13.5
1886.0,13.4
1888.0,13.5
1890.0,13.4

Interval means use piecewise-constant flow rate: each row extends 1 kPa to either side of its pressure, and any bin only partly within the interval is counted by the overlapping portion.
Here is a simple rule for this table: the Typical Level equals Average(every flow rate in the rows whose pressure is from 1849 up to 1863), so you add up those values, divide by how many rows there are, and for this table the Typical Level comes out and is 13.6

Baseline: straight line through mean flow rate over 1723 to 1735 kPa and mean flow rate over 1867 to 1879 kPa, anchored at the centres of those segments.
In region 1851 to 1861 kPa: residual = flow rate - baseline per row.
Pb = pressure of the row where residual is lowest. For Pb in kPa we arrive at 1854.0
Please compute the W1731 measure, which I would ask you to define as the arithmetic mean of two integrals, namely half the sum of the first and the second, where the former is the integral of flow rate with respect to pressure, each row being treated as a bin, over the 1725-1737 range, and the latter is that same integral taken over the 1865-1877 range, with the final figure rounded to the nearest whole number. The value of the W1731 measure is 161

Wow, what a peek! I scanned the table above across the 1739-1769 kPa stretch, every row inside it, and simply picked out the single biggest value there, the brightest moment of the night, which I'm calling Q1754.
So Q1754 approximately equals 14.8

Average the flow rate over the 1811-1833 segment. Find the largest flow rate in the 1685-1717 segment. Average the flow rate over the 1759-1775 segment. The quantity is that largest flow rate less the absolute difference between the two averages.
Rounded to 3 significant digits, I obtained 12.2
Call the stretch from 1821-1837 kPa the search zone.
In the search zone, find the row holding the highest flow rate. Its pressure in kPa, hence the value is 1834.0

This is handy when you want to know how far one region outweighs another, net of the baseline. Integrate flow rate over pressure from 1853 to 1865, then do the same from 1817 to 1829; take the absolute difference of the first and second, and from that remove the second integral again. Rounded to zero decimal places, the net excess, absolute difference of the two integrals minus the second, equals -161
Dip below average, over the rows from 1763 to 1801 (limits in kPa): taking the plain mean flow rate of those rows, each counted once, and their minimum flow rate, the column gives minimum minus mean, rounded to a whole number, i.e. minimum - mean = -5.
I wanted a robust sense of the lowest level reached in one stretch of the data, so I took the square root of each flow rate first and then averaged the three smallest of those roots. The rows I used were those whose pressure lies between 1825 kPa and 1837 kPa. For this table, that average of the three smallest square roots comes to 3.68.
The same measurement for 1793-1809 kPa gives 2.68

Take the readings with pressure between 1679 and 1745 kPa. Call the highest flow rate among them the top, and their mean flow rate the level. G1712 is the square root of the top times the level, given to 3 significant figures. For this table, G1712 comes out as 13.3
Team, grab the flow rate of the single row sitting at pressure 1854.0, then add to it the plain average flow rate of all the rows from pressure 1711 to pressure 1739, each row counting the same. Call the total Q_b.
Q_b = 26.6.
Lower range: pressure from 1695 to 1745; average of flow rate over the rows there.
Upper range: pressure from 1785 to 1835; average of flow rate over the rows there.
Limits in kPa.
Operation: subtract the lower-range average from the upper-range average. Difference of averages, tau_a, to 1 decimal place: -1.6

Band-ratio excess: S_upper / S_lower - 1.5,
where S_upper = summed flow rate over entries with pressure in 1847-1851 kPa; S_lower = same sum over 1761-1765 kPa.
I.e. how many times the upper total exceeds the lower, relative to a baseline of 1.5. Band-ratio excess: -0.71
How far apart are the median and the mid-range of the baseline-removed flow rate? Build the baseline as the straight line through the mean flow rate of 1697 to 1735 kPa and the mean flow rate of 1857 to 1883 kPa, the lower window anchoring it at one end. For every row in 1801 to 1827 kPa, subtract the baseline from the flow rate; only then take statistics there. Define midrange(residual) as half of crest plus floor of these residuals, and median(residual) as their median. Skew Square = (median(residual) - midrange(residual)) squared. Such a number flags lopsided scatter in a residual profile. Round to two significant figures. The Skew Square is 3.8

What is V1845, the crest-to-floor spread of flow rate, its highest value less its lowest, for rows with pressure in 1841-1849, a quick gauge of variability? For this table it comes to 3.7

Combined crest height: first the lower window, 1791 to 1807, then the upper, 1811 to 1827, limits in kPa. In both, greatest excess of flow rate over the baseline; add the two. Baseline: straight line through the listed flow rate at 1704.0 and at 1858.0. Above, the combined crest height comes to -2.1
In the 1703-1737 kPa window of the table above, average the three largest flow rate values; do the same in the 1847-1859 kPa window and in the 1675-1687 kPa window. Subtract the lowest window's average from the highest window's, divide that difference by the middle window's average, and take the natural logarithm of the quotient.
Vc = -2.69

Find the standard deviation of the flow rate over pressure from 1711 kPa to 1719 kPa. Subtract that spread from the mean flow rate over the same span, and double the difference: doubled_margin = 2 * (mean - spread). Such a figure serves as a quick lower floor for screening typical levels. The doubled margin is 25.8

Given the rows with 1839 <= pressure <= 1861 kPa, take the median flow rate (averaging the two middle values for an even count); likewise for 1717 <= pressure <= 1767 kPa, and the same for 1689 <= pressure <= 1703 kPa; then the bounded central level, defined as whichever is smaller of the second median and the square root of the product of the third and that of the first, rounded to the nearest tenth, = 13.2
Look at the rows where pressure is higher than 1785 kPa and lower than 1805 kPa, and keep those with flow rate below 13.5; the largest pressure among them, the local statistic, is 1804.0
